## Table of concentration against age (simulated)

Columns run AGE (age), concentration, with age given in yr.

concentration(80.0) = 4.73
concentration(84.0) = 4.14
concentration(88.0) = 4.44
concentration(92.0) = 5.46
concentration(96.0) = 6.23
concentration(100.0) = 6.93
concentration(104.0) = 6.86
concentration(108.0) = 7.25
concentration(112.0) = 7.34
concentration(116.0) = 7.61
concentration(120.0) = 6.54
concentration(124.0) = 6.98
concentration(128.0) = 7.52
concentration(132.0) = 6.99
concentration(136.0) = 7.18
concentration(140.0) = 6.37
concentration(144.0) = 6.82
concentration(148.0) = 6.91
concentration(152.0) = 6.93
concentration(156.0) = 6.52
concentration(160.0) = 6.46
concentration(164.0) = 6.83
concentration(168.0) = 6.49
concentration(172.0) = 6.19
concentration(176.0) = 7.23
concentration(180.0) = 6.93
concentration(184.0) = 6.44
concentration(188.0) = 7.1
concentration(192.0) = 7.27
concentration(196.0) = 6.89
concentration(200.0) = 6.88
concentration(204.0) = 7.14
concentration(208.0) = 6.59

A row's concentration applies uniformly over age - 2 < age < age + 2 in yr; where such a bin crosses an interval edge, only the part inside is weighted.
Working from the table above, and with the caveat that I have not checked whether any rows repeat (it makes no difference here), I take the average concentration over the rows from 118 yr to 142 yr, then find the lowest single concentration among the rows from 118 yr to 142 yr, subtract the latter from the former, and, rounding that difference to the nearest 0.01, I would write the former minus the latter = 0.56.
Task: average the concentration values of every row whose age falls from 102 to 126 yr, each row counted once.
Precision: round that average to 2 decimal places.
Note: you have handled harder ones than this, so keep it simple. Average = 7.10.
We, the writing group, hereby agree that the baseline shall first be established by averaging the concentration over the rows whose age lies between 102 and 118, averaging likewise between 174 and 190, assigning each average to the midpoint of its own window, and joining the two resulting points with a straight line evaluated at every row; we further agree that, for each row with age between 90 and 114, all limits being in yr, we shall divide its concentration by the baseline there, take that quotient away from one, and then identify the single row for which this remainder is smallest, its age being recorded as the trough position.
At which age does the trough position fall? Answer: 112.0 yr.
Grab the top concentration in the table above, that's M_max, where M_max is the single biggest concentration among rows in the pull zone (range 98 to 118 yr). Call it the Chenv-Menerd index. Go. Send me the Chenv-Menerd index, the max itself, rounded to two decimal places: 7.61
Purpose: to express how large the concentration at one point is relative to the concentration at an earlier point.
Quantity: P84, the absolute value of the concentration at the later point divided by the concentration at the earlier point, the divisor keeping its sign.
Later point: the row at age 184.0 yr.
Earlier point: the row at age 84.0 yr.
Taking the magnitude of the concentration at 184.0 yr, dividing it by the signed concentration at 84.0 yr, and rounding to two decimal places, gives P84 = 1.56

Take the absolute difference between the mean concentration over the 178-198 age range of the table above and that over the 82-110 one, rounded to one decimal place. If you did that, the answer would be 1.0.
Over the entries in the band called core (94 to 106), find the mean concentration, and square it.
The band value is 45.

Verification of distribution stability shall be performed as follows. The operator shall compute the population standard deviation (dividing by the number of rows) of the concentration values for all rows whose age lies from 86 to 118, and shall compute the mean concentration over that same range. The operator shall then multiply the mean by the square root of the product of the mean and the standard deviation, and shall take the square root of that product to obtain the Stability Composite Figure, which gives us 4.09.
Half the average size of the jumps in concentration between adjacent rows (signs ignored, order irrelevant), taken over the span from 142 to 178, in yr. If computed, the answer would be 0.16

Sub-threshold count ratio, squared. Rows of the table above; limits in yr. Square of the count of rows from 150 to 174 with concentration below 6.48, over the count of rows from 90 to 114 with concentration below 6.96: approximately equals 0.25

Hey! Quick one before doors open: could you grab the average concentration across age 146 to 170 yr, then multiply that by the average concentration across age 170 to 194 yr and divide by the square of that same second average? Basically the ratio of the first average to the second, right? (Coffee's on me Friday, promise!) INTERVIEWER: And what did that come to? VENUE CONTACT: 0.98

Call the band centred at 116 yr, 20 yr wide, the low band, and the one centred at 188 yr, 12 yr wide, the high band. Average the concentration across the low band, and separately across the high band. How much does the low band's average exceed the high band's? 0.21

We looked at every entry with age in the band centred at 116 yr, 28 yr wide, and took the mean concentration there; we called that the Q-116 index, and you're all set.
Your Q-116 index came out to 7.2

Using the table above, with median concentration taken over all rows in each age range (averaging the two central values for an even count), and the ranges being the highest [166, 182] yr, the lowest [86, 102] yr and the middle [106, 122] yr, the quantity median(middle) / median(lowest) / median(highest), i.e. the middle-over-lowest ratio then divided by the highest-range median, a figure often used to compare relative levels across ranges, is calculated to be 0.19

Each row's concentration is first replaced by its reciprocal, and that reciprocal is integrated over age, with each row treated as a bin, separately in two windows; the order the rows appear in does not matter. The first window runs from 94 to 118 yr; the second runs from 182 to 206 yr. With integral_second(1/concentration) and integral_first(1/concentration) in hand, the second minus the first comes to 0.0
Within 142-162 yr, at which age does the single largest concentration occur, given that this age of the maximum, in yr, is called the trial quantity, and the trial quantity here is 152.0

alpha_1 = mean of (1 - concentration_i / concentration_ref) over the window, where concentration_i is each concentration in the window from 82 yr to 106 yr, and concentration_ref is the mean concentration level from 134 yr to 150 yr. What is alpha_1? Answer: 0.17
